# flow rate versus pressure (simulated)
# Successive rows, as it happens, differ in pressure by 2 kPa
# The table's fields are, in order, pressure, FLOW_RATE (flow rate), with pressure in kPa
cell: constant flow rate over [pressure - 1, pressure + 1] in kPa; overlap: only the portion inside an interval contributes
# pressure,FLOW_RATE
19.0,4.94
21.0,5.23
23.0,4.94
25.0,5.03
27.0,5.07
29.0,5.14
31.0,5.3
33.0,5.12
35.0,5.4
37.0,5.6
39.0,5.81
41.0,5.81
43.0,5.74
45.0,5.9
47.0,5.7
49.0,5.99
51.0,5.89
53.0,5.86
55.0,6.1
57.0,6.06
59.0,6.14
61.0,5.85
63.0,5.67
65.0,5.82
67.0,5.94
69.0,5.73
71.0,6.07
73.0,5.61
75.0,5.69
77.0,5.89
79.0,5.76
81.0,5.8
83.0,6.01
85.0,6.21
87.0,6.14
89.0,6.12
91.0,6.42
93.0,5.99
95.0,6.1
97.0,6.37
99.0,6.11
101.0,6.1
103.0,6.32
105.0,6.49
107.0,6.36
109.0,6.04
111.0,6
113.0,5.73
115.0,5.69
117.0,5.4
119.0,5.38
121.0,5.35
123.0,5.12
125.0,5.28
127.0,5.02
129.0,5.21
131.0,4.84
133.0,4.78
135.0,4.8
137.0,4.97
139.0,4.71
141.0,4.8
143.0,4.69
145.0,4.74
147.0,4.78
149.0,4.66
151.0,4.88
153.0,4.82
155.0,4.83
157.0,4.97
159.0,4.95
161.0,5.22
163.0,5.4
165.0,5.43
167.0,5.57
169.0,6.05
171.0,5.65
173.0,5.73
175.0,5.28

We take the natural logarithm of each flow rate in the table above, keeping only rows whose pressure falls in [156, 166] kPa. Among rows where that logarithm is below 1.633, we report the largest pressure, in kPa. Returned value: 159.0 kPa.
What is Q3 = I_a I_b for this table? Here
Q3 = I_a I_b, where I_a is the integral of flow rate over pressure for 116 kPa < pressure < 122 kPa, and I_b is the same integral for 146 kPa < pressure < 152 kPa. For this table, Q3 924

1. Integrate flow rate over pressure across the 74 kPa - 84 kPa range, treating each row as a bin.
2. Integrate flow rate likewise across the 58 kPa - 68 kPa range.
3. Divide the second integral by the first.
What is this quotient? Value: 1.01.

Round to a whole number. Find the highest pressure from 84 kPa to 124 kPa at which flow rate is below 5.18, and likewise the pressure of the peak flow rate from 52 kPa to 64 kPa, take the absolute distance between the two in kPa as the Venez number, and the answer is 64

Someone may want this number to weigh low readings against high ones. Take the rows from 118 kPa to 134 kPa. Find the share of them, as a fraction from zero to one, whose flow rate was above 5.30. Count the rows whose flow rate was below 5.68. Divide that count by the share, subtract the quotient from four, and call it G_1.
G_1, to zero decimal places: -28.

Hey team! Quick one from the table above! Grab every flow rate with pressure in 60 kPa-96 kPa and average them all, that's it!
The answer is 5.93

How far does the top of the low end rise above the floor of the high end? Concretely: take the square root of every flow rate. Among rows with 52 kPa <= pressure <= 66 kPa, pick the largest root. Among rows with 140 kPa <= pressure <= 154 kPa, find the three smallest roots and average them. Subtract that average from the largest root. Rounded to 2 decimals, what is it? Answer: 0.31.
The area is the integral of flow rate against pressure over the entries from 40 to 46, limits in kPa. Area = 35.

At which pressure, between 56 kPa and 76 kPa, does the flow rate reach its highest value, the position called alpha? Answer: 59.0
